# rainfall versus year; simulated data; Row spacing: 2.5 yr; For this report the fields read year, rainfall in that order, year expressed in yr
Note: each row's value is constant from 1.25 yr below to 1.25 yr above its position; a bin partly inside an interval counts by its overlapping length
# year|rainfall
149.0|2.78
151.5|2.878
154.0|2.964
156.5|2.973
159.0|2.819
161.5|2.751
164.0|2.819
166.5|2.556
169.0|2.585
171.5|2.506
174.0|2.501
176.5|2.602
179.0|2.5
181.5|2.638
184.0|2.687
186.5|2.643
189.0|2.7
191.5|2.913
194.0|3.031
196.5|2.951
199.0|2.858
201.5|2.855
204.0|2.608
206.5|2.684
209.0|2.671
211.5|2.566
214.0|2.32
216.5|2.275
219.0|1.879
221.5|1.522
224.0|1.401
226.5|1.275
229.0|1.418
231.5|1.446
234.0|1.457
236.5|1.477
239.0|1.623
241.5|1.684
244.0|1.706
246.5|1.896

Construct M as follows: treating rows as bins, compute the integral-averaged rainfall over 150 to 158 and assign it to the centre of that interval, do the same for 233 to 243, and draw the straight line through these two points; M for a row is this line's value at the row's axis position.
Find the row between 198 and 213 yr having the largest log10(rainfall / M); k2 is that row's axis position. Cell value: 201.5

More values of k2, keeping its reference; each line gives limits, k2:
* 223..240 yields 239.0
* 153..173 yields 156.5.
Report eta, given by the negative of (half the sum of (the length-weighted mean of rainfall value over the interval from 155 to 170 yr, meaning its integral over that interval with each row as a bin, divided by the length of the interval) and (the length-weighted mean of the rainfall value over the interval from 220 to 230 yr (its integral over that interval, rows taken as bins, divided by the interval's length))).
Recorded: -2.09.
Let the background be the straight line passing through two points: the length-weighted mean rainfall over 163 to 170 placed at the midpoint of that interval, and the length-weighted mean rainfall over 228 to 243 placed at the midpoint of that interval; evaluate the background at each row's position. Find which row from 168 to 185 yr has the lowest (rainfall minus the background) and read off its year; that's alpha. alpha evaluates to 171.5 yr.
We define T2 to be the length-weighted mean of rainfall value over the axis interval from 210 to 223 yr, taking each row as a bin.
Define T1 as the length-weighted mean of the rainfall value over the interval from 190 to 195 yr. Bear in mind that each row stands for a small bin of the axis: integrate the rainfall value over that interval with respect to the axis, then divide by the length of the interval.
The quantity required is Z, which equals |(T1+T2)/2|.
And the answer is 2.5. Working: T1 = 3.0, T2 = 2.1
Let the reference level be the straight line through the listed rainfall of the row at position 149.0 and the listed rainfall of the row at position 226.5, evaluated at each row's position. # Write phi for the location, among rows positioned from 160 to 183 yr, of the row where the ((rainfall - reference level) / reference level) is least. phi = 166.5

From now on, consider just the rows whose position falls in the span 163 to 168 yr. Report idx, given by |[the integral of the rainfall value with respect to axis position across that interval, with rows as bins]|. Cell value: 13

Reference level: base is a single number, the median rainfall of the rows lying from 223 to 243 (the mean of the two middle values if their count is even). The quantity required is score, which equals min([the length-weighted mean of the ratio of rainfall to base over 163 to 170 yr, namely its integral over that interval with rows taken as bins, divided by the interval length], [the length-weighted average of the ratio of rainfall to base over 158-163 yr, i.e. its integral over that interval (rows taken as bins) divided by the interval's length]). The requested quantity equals 1.8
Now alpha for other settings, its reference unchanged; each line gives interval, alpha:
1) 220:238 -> 226.5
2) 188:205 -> 189.0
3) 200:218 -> 216.5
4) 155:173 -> 166.5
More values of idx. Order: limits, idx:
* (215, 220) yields 10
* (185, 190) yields 13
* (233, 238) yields 7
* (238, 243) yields 8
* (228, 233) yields 7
